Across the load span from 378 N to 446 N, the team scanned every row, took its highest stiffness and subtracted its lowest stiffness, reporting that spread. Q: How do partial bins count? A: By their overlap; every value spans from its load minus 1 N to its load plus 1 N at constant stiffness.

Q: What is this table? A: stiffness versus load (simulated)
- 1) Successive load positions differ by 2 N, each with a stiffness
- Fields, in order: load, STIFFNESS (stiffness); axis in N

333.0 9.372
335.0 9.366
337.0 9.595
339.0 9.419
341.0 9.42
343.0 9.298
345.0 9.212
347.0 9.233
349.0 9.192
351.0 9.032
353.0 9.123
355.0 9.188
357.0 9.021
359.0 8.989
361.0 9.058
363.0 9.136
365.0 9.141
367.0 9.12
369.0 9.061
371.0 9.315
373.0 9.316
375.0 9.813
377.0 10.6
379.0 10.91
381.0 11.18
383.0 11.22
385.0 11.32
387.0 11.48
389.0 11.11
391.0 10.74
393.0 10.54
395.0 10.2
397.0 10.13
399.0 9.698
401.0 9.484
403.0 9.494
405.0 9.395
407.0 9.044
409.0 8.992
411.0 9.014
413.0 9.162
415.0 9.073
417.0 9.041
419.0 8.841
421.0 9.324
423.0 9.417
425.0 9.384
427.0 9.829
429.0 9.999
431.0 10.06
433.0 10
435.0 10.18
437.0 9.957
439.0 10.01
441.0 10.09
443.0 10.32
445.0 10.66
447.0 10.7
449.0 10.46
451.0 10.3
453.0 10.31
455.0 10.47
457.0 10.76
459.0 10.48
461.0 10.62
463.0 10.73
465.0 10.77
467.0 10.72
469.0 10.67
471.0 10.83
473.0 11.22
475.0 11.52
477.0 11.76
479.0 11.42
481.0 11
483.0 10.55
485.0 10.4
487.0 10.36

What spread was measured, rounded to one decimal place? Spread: 2.6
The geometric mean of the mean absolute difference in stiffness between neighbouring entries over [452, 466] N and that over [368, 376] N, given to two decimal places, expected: 0.21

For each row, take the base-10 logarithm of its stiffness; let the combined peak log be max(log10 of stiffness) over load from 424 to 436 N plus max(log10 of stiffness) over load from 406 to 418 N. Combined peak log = 1.97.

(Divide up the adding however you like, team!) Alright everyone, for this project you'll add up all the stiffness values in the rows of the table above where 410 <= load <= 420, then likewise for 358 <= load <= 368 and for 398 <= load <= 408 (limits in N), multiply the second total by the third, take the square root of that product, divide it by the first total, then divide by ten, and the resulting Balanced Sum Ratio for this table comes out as 0.103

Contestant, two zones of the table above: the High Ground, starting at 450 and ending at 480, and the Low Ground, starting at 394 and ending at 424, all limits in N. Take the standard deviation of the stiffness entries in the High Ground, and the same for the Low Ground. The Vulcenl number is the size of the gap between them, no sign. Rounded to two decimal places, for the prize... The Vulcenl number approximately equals 0.04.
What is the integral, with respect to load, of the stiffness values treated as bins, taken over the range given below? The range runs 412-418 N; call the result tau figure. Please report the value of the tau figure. 54.6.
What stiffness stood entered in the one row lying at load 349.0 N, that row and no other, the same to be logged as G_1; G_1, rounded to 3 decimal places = 9.192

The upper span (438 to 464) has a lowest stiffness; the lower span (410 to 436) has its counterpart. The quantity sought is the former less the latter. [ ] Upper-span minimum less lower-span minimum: 1.2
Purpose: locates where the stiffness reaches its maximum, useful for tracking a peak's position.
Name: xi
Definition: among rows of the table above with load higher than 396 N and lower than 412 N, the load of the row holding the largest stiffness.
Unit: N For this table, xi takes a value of 397.0 N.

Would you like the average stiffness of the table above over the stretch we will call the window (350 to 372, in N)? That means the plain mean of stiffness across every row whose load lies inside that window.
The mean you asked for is 9.1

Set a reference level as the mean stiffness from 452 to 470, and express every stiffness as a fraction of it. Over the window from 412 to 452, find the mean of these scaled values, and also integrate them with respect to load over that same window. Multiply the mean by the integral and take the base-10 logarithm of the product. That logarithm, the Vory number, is 1.54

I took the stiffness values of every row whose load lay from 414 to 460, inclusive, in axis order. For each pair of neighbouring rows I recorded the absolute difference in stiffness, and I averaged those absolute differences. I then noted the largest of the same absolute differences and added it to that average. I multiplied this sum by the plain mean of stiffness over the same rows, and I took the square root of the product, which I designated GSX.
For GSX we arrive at 2.6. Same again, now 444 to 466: 2.1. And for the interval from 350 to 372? 1.8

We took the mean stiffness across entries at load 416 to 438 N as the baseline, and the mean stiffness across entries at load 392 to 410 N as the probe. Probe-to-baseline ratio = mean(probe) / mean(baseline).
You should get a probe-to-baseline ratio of 1.00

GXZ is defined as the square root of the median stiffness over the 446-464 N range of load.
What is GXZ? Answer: 3.24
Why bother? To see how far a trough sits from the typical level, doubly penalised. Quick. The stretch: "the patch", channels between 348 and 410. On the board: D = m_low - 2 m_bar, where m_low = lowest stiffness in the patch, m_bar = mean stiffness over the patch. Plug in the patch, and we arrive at -10.6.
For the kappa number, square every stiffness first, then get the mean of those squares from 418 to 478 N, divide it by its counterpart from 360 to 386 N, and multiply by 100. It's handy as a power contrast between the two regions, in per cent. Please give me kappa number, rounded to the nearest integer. 108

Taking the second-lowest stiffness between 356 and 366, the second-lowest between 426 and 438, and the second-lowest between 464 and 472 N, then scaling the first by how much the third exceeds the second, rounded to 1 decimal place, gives 6.9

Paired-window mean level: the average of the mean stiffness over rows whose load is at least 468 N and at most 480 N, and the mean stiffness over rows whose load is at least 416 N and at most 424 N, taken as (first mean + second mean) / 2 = 10.2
